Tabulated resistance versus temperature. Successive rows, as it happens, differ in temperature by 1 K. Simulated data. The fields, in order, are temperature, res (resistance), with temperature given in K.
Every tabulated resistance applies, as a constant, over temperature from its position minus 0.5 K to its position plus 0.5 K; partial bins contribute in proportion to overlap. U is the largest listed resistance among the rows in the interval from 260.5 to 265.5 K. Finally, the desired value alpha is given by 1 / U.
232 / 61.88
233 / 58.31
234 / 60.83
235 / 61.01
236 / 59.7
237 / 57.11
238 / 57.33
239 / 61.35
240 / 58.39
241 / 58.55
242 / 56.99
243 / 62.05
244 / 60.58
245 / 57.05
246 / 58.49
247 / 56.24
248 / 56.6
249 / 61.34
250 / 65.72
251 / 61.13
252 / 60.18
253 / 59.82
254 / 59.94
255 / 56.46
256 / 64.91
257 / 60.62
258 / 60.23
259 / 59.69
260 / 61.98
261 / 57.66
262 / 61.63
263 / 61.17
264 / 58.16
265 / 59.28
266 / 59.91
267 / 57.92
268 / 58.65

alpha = 0.0162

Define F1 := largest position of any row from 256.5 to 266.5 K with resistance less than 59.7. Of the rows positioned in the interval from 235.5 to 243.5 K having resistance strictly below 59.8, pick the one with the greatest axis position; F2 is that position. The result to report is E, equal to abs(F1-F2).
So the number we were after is 23 K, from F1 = 265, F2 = 242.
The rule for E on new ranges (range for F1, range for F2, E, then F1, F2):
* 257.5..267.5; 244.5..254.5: 19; 267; 248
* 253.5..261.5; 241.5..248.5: 13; 261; 248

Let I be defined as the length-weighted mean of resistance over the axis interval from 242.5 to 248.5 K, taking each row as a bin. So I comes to 58.5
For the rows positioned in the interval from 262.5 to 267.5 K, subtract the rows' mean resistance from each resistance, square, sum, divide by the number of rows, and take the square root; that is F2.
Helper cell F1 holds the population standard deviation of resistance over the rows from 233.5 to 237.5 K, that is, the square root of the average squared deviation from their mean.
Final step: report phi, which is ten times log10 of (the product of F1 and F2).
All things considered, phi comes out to 2.7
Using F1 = 1.6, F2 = 1.2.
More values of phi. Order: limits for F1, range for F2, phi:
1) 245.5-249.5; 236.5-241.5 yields 4.9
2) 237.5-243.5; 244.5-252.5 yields 7.6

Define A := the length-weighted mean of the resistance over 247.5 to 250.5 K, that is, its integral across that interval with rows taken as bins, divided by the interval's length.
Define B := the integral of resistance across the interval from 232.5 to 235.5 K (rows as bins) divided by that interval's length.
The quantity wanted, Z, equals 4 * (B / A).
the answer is 3.92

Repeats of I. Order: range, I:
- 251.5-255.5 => 59.1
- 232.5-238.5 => 59.0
